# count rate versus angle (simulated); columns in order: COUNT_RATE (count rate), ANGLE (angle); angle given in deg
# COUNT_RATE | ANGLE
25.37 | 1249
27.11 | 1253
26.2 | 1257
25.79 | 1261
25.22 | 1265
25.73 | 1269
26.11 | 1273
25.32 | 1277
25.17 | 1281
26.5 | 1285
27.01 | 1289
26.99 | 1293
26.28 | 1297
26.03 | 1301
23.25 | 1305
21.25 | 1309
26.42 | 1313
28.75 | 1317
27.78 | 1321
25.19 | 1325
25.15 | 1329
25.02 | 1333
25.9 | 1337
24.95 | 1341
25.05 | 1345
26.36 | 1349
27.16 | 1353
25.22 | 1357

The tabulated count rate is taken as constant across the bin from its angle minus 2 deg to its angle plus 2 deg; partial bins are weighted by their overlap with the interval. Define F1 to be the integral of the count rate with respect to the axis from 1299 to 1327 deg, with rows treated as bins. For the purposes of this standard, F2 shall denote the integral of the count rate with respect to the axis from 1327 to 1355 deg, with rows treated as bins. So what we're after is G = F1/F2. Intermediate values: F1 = 714.7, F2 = 718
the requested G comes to 0.99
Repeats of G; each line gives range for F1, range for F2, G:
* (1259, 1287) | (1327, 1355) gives 1.00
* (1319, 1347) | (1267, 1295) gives 0.98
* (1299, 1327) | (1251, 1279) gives 0.98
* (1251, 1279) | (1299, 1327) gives 1.02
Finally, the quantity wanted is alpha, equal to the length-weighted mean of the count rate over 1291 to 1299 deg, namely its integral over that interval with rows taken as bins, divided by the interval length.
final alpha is 26.6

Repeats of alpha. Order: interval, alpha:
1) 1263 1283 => 25.5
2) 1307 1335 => 25.7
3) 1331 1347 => 25.2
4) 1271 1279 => 25.7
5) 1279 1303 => 26.3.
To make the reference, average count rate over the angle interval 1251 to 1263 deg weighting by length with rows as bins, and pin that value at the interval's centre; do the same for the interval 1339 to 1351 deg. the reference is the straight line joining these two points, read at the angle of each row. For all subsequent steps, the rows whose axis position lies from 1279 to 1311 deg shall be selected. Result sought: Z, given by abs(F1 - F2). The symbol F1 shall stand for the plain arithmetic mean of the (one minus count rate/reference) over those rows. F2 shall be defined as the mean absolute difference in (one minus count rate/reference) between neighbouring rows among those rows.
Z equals 0.016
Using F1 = 0.026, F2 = 0.041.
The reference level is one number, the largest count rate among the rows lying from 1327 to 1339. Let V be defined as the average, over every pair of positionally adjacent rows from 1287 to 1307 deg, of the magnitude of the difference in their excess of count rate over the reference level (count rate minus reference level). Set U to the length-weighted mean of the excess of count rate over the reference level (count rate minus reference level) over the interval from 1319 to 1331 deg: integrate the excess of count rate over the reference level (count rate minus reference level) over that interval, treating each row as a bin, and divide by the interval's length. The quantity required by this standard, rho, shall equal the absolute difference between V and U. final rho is 0.8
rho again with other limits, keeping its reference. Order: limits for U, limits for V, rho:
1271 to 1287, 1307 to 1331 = 2.3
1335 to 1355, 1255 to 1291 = 0.6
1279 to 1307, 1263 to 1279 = 0.6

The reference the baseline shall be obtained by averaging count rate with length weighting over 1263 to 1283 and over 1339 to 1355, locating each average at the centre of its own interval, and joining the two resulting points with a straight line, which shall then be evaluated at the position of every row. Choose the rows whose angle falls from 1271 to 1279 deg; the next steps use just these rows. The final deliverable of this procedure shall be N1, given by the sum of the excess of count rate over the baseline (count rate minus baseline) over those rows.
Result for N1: 0.4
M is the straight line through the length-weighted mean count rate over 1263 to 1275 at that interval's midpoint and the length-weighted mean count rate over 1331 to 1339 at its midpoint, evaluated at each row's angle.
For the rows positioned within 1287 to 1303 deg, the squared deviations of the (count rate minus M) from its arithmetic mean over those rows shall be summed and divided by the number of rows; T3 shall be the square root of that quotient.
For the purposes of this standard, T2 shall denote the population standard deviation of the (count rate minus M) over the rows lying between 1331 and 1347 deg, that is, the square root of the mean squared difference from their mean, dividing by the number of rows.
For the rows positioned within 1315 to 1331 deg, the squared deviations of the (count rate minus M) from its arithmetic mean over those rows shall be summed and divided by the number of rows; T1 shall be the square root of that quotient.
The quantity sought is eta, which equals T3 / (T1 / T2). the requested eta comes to 0.1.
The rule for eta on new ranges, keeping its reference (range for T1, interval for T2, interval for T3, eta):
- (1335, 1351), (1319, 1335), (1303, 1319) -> 5.6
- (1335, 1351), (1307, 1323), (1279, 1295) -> 3.7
